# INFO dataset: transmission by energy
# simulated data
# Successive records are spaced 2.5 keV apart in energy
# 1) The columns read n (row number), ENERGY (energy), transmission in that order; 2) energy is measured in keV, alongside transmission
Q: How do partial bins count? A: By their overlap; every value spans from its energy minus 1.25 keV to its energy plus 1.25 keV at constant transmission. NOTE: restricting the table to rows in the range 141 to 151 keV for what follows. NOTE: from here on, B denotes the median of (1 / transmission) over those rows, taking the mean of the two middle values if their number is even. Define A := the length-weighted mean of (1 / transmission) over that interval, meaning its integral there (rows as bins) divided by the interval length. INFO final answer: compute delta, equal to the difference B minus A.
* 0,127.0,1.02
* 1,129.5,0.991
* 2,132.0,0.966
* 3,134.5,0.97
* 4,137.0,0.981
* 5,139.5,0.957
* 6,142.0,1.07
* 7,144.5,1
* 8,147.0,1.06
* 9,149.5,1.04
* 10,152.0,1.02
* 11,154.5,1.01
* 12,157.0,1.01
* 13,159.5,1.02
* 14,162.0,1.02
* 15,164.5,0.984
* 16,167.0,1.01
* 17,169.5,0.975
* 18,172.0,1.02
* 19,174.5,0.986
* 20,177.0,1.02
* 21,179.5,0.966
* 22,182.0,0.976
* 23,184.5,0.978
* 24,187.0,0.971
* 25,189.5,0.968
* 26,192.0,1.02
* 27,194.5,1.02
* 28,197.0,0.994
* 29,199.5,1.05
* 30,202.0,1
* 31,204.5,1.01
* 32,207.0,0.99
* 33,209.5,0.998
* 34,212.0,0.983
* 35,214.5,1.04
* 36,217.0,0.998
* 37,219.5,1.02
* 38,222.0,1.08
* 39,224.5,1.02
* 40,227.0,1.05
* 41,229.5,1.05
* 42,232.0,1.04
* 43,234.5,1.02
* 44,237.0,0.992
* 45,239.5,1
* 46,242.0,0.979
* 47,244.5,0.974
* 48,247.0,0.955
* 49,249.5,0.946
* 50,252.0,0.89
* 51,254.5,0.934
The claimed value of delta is -0.009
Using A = 0.96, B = 0.95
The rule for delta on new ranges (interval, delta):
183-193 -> 0.009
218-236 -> -0.002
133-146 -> 0.014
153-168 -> -0.001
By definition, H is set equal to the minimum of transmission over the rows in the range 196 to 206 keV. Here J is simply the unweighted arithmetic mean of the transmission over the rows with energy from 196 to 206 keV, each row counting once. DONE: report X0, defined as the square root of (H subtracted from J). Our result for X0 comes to 0.14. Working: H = 0.994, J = 1.01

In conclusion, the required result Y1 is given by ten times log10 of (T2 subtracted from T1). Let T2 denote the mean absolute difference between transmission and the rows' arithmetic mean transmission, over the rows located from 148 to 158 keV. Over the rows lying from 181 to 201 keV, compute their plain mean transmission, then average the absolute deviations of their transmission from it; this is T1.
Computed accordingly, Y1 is -18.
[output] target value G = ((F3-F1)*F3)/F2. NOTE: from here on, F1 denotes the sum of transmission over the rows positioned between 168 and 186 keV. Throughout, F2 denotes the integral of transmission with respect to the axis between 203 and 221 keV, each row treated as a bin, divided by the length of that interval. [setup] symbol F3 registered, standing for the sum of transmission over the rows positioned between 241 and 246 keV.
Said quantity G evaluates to -10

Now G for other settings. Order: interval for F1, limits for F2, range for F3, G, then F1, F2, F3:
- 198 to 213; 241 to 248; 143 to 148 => -8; 6.03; 0.97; 2.1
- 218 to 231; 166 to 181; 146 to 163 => 14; 5.22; 1.00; 7.2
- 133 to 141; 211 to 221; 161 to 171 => 4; 2.91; 1.01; 4.0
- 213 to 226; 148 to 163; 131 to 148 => 13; 5.16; 1.02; 7.0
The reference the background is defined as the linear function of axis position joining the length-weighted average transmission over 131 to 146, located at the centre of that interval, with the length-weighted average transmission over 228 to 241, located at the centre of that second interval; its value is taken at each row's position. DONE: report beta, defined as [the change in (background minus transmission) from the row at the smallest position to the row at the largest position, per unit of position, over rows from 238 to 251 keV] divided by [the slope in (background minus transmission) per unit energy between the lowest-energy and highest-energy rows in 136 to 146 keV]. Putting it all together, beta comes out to -2.5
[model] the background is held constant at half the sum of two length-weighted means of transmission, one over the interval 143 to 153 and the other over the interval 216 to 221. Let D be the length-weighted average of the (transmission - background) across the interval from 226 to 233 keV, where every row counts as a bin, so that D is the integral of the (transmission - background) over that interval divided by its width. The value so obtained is 0.025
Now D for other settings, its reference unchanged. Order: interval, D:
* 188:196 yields -0.021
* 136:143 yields -0.021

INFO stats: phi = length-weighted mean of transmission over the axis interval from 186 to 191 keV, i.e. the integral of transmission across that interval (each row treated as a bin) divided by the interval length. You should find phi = 0.97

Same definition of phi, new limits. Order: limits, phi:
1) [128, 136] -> 0.98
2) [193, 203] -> 1.02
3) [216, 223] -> 1.03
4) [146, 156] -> 1.03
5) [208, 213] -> 0.99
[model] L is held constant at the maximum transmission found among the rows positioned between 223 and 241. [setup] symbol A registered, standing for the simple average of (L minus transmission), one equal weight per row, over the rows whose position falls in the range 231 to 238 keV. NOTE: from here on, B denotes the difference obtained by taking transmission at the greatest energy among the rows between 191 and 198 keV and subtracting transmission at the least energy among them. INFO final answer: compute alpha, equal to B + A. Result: 0.007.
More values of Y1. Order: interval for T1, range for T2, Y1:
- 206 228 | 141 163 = -23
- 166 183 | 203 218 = -23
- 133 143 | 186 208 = -17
